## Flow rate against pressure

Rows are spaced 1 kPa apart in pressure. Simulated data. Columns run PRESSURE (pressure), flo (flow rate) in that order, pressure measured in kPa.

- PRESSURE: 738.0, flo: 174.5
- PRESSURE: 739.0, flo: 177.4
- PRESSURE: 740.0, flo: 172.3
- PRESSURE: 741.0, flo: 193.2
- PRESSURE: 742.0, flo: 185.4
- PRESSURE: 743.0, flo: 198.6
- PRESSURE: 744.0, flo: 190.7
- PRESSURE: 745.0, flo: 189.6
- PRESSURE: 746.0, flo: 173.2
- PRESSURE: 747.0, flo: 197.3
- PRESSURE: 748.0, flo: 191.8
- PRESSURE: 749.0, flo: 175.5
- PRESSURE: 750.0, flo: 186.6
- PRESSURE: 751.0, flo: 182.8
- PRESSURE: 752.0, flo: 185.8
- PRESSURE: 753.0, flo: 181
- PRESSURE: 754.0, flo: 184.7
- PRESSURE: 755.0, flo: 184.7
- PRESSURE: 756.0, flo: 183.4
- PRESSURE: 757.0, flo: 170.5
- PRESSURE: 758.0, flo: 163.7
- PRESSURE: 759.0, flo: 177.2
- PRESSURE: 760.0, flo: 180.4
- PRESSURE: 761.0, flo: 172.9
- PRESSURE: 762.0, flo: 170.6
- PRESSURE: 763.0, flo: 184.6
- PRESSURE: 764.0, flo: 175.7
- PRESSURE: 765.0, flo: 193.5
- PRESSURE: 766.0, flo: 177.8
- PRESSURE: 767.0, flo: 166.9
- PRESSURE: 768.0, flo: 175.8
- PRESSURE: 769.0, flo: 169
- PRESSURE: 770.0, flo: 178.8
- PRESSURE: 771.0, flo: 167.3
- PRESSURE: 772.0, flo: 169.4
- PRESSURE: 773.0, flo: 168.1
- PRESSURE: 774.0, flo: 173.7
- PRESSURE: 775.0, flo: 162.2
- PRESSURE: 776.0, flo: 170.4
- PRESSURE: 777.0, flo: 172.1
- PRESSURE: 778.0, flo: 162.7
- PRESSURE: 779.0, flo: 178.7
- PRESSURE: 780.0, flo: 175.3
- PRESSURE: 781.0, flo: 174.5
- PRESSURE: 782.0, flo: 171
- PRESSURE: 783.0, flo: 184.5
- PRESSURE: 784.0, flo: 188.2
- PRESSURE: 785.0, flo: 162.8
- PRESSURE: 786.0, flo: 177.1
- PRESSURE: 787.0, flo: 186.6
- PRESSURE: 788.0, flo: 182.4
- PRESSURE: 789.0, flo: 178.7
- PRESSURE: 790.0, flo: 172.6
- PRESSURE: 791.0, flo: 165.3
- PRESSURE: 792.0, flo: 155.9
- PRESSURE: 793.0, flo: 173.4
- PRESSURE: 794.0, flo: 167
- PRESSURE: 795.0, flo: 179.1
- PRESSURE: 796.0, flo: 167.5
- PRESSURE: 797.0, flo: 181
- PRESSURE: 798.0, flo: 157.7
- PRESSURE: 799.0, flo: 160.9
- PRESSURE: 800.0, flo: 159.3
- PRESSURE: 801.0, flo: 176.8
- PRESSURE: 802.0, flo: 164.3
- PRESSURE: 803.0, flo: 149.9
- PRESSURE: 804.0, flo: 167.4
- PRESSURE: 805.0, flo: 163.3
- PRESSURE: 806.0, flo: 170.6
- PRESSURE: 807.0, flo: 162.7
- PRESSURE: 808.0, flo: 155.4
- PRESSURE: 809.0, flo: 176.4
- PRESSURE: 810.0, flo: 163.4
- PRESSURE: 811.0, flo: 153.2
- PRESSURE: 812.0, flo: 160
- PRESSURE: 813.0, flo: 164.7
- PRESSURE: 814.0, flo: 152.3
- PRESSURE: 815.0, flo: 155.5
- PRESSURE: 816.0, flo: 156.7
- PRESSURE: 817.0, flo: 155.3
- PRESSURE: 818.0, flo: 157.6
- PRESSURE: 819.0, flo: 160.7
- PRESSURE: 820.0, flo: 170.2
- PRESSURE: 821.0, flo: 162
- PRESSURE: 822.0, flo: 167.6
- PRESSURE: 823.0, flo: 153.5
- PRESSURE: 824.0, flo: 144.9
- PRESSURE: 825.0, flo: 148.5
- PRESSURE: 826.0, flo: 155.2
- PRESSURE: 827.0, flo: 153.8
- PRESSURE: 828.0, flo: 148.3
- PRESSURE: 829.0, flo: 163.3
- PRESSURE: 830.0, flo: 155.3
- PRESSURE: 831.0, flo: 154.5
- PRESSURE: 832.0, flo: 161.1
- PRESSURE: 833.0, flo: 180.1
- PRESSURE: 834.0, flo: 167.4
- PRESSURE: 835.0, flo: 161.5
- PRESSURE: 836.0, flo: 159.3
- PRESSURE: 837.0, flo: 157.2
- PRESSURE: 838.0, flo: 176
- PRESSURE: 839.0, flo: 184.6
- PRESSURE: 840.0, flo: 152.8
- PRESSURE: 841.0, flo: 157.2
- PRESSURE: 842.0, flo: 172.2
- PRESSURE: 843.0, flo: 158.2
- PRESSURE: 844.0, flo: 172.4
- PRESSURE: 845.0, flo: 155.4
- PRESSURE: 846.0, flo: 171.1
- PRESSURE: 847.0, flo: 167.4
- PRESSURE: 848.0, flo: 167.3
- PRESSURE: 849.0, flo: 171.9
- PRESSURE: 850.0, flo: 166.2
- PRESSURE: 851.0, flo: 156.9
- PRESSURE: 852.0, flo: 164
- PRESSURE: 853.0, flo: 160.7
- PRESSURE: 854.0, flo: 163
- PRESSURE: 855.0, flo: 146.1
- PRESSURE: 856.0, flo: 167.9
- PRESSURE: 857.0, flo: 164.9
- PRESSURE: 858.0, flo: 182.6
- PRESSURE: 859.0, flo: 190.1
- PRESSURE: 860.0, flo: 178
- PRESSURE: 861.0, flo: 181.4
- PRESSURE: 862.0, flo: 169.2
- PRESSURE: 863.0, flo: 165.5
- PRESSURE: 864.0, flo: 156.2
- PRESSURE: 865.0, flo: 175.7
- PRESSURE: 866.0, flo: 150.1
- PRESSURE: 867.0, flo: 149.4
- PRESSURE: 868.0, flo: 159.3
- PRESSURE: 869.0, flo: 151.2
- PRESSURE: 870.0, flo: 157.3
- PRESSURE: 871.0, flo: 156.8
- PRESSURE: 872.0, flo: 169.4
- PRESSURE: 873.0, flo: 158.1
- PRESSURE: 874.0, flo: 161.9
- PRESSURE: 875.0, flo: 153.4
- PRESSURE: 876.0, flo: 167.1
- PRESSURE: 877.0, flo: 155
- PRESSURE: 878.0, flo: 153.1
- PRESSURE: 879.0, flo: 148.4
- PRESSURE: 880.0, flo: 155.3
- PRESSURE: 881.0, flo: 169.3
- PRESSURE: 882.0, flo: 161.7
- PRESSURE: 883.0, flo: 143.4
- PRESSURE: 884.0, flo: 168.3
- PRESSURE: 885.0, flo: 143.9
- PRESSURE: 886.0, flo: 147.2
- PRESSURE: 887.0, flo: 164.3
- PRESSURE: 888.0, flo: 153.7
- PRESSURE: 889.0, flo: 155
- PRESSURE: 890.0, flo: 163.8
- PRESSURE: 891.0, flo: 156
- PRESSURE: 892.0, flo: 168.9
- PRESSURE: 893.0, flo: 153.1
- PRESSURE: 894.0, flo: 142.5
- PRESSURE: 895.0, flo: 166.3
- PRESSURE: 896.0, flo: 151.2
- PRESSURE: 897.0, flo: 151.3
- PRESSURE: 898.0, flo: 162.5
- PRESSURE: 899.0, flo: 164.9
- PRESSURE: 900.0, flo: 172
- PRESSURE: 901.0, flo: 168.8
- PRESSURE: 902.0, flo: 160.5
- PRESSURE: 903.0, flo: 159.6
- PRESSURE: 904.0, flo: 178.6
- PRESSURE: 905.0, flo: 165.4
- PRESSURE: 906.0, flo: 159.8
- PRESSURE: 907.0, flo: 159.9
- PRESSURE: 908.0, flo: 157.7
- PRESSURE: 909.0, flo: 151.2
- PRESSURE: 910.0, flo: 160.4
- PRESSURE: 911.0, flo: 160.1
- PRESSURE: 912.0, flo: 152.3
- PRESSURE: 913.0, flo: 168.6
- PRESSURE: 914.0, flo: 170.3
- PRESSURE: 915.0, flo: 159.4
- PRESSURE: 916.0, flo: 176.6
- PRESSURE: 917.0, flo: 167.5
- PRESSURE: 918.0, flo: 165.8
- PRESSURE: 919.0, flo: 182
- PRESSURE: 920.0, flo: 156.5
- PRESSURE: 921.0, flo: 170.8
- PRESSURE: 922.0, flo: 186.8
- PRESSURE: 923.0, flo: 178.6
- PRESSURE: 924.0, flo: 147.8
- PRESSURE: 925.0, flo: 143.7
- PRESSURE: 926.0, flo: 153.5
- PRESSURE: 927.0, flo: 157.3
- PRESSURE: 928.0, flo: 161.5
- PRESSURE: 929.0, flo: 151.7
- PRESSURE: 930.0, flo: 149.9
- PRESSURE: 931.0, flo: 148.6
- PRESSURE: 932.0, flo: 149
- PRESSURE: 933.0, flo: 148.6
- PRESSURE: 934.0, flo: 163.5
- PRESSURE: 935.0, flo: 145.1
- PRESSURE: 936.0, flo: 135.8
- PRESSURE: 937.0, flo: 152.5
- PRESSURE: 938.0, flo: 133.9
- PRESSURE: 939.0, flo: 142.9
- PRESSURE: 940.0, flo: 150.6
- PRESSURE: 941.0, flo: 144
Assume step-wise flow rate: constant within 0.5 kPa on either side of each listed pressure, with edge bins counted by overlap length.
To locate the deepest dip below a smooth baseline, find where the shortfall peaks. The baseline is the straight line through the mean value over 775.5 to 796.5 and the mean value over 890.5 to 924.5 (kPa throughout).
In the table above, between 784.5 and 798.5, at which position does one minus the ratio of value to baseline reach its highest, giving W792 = 792.0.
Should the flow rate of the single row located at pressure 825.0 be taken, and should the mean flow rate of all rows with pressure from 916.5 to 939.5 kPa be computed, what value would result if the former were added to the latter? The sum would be 305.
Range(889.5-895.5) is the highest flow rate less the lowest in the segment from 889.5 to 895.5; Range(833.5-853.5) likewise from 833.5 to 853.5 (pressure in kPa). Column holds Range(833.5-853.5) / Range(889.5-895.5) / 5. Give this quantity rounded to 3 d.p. 0.241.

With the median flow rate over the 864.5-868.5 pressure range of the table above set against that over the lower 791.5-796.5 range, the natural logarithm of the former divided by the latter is -0.08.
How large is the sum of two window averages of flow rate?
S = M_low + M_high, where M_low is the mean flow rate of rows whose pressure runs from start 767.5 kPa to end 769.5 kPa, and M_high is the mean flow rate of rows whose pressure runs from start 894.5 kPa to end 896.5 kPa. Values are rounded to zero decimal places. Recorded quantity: 331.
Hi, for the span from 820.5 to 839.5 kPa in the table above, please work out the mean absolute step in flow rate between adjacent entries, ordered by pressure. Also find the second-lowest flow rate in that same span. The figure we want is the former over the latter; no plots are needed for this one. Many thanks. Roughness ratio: 0.054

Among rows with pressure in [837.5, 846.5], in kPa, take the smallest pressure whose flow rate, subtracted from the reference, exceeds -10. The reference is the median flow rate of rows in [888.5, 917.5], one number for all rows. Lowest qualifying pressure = 840.0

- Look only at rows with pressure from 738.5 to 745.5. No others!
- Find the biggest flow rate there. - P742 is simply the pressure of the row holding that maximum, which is 743.0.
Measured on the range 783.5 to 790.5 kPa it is 784.0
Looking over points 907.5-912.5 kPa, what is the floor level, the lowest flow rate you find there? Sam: 151.2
